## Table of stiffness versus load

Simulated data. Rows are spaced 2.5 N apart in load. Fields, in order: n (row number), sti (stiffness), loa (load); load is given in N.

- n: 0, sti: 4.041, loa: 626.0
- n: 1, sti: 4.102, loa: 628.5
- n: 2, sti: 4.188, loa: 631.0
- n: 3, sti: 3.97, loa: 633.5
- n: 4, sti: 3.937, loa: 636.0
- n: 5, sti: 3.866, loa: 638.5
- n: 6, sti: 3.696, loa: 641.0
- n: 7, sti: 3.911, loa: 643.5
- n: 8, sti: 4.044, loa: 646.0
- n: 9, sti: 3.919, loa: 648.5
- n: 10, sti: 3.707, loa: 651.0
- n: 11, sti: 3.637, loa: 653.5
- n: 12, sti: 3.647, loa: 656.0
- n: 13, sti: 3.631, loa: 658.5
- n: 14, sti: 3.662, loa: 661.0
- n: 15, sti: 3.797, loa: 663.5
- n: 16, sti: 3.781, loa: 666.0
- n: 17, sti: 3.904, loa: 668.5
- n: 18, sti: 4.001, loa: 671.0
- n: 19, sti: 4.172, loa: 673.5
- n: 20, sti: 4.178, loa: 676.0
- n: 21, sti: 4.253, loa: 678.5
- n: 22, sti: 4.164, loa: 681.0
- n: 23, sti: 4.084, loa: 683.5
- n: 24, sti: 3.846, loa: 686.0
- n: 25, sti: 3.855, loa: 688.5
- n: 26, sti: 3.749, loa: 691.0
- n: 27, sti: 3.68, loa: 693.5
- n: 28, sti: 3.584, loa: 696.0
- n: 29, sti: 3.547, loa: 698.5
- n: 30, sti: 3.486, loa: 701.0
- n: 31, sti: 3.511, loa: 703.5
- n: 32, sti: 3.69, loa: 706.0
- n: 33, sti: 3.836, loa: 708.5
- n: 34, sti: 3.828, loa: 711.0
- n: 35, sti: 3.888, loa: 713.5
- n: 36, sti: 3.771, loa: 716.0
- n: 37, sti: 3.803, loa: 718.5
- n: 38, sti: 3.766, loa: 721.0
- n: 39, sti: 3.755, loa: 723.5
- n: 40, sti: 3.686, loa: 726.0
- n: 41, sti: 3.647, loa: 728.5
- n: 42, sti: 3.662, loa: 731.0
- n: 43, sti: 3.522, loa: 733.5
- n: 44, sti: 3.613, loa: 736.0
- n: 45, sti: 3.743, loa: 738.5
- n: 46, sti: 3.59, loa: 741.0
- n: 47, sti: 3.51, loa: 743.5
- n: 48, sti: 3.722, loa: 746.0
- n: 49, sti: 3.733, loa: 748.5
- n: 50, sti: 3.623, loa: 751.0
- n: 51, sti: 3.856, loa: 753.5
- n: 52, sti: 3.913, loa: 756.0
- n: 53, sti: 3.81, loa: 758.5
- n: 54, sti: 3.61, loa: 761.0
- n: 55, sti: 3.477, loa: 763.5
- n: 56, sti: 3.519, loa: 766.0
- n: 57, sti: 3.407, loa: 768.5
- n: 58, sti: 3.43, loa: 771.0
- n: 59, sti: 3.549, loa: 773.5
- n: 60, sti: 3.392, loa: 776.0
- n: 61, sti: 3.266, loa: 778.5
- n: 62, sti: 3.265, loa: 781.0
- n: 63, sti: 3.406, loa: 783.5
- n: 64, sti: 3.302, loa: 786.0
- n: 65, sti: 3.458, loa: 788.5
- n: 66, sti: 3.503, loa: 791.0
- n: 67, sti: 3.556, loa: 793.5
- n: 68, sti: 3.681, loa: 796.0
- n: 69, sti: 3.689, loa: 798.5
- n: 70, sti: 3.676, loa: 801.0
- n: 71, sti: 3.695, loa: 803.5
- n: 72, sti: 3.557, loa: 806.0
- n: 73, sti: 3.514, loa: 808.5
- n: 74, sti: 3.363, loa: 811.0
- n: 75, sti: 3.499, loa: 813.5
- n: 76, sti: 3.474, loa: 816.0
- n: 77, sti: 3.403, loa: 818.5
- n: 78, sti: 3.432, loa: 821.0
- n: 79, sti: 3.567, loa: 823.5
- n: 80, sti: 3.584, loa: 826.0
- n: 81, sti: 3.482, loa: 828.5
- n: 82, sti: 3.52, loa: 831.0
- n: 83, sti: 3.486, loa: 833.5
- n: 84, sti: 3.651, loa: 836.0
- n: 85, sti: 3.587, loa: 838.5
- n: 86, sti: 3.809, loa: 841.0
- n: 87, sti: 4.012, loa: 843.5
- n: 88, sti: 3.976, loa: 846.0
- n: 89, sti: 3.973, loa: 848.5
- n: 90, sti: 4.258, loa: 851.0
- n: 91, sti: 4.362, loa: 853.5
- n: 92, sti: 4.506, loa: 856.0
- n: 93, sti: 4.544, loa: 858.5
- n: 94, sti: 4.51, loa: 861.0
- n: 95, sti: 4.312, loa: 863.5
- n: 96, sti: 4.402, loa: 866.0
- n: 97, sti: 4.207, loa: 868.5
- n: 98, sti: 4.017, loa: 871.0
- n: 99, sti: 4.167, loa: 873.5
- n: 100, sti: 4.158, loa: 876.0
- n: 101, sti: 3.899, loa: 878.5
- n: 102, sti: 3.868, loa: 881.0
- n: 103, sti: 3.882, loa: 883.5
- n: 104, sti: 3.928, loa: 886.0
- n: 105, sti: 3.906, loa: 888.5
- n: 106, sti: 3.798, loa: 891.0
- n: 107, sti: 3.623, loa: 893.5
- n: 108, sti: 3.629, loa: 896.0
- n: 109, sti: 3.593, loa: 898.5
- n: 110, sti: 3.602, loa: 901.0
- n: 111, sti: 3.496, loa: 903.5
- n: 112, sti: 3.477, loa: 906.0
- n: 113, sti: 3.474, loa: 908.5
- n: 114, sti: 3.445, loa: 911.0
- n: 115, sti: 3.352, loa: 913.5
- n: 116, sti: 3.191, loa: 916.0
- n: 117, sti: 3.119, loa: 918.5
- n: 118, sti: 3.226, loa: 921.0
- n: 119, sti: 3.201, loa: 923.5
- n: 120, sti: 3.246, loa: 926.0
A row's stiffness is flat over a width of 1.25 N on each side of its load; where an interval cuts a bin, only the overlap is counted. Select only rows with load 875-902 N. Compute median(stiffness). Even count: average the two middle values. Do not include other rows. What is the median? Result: 3.87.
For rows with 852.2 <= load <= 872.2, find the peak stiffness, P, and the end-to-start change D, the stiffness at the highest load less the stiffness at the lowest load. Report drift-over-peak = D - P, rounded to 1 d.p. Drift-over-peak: -4.9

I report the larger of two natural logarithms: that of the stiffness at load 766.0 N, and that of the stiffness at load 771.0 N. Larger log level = 1.26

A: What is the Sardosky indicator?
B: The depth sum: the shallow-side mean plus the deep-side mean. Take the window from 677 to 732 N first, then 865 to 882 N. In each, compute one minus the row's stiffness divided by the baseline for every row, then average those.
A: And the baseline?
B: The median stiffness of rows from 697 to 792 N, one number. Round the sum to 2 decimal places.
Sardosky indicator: -0.18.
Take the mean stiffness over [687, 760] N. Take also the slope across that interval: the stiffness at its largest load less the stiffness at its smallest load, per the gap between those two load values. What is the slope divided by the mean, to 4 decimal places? -0.0002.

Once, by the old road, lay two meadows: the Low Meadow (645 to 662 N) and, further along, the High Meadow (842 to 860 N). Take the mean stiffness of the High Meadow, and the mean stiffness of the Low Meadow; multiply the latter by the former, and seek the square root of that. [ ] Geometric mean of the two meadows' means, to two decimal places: 3.98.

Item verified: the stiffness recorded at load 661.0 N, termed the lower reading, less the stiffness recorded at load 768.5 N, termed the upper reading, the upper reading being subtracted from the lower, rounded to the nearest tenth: 0.3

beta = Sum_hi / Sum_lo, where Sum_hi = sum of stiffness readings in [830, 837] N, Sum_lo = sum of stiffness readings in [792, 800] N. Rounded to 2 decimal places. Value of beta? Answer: 0.98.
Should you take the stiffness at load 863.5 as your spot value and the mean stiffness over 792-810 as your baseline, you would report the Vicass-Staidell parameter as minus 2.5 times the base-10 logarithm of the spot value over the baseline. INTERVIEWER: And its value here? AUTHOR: -0.19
